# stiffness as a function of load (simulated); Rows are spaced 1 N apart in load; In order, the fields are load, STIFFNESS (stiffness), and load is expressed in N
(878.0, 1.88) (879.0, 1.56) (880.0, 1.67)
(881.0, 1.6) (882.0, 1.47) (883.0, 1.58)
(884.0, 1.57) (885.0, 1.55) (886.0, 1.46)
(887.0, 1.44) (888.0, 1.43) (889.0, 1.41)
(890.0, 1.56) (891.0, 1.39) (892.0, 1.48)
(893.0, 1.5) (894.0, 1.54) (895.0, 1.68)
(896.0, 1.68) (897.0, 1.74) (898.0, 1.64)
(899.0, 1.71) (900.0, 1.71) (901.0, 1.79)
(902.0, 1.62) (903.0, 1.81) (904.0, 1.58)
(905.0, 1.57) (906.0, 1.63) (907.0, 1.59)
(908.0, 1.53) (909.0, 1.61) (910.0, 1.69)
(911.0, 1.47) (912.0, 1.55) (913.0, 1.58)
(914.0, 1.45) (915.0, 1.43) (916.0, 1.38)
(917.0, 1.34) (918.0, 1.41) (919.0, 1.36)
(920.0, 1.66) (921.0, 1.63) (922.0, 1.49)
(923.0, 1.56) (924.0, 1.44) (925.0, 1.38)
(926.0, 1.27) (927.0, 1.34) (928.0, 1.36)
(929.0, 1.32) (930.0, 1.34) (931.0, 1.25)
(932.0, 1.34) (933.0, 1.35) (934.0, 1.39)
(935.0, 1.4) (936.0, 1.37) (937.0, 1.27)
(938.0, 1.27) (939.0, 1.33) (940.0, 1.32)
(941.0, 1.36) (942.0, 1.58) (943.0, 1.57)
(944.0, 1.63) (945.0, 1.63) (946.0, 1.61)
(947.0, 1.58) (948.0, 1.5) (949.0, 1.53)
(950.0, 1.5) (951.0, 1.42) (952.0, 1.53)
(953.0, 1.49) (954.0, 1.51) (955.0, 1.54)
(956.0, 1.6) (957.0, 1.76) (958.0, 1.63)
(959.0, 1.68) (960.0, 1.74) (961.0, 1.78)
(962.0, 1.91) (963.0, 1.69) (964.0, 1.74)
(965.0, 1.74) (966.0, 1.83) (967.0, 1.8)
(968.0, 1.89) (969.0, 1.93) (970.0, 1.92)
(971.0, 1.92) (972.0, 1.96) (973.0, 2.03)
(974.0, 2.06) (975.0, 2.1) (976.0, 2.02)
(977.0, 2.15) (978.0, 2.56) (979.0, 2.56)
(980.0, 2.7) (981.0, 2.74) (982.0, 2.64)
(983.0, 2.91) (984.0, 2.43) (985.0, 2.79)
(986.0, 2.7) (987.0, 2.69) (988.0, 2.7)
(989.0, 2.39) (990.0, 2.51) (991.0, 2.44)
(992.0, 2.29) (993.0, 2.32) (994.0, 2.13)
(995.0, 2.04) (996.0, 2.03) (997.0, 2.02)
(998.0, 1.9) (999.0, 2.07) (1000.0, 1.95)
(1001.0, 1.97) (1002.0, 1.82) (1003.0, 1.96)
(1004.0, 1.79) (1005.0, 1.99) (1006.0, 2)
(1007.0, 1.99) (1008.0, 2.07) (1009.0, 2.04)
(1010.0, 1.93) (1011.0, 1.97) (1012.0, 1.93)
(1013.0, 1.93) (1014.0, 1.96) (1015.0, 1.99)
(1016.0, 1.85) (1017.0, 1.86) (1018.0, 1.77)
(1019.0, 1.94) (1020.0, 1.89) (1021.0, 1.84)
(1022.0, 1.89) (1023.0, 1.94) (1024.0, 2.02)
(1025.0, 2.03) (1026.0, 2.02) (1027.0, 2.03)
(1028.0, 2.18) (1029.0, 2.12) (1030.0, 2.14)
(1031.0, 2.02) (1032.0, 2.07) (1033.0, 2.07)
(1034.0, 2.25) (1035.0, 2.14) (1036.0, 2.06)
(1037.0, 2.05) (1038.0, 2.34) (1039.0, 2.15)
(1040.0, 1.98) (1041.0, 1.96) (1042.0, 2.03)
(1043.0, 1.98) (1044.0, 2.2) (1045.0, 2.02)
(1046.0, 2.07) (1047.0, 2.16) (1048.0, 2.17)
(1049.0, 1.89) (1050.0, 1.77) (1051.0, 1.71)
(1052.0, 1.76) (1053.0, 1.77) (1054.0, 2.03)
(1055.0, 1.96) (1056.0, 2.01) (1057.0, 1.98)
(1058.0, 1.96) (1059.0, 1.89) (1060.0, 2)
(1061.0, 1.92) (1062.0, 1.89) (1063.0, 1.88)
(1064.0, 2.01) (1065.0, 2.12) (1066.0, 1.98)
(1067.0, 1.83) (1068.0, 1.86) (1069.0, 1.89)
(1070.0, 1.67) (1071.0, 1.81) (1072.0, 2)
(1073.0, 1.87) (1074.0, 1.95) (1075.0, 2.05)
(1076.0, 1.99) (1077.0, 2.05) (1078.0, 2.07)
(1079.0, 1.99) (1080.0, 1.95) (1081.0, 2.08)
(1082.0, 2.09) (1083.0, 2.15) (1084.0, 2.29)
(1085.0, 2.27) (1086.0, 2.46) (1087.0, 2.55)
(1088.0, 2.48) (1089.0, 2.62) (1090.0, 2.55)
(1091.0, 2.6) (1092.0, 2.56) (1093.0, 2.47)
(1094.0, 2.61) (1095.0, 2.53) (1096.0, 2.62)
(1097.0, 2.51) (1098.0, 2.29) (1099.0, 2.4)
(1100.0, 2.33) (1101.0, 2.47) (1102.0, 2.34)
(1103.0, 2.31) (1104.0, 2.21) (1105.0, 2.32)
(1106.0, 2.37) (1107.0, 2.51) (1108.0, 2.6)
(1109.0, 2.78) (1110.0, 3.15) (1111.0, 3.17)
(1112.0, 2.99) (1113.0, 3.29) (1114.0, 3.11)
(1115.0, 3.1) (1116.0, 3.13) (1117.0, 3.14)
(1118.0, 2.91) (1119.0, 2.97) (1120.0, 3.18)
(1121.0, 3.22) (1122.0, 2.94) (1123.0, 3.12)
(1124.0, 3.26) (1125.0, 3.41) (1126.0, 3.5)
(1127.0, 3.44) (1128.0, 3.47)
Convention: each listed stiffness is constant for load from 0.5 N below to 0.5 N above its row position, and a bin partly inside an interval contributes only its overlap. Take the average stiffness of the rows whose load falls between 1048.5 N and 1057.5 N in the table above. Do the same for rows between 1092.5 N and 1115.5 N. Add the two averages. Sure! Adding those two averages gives 4.51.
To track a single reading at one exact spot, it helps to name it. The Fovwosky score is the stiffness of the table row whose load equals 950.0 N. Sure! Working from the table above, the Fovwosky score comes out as 1.5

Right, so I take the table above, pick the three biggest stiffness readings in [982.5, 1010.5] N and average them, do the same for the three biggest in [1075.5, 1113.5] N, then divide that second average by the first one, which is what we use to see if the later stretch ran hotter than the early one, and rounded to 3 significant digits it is 1.14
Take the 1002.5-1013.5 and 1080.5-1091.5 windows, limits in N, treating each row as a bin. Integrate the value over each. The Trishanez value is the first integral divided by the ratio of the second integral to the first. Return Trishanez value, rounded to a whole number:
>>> 18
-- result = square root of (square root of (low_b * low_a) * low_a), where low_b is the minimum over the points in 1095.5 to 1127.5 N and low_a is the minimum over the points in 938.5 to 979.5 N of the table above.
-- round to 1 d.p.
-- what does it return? 1.5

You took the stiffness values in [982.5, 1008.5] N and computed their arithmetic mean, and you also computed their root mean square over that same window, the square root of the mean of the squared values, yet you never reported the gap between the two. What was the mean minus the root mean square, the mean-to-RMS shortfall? -0.023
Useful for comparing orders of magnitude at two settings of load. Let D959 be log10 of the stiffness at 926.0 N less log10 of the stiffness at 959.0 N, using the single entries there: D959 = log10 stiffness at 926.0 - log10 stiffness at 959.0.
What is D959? -0.12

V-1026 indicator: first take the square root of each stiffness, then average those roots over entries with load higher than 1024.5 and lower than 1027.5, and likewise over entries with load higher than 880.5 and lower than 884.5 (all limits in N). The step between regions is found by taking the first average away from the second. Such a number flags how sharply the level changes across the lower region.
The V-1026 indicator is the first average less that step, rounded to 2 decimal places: 1.60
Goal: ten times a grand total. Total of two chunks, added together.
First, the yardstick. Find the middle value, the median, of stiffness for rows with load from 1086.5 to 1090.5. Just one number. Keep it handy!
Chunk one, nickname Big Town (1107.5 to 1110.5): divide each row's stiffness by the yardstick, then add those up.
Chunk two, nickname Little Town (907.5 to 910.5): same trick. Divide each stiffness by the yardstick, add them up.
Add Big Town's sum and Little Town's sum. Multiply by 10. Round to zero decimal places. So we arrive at 52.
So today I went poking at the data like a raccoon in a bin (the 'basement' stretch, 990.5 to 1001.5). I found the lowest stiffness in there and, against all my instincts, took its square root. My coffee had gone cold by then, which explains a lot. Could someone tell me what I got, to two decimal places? 1.38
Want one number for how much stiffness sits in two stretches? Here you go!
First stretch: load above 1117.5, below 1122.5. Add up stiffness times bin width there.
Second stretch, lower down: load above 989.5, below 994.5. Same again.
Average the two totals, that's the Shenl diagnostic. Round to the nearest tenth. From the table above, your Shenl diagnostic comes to 13.5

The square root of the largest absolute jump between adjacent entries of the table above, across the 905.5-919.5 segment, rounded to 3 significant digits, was 0.469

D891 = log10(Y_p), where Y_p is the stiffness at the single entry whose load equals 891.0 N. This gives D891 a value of 0.14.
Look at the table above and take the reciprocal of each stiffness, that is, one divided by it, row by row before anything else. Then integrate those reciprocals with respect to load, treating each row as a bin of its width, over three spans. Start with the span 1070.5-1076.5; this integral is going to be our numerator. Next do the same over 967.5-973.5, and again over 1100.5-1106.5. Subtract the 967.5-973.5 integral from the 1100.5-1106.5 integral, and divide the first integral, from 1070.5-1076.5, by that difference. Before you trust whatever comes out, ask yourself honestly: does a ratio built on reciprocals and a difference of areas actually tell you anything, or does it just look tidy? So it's -5.9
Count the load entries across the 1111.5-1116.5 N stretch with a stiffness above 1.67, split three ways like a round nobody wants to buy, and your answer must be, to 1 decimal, 1.7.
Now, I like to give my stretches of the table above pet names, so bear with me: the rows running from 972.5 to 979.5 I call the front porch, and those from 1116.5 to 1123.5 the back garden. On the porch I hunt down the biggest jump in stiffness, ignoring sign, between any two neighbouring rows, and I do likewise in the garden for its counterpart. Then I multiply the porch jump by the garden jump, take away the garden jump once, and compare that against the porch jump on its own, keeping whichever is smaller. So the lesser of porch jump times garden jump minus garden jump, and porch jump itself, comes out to -0.165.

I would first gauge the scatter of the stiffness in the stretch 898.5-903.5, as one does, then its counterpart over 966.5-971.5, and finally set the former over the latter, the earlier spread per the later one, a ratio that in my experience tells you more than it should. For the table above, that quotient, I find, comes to 1.4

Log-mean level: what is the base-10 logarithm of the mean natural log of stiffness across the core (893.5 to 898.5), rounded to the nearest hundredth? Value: -0.30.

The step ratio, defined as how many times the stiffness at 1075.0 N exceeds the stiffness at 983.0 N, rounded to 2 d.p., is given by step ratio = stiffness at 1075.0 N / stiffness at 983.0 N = 0.70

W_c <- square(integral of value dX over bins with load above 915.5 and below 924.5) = 176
